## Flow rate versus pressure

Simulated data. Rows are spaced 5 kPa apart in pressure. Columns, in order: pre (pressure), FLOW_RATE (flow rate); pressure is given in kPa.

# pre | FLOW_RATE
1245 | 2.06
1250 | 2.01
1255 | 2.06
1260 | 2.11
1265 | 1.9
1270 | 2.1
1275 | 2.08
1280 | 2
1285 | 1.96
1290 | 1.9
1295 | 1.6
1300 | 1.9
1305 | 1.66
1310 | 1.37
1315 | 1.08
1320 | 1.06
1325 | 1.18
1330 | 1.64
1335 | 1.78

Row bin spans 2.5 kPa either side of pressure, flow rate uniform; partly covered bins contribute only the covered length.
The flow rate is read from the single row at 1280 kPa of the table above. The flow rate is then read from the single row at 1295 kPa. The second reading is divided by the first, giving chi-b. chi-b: 0.80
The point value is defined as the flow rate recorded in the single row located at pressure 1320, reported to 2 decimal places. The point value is 1.06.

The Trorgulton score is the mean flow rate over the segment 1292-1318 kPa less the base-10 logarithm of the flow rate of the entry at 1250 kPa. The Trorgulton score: 1.22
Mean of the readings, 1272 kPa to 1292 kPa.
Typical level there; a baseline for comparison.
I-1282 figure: 2.0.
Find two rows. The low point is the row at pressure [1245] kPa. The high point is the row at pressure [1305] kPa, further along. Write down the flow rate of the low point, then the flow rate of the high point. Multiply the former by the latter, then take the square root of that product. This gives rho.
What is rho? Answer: 1.85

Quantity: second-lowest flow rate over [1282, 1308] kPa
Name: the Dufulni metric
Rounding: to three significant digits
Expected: 1.66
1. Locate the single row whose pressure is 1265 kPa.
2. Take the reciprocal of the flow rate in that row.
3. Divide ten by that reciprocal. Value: 19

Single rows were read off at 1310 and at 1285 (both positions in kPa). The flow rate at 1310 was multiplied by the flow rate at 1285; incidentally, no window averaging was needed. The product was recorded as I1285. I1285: 2.7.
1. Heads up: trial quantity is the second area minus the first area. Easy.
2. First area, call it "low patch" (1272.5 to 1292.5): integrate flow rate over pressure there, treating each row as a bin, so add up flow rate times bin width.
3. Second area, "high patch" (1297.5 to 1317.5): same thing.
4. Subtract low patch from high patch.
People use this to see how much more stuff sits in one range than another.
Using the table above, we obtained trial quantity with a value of -10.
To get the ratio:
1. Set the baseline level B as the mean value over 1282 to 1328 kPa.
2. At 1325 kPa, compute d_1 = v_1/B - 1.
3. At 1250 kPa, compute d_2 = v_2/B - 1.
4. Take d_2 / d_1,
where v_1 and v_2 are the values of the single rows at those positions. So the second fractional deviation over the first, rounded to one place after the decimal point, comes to -1.4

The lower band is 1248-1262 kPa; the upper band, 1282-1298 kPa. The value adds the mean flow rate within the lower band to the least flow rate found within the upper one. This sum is 3.66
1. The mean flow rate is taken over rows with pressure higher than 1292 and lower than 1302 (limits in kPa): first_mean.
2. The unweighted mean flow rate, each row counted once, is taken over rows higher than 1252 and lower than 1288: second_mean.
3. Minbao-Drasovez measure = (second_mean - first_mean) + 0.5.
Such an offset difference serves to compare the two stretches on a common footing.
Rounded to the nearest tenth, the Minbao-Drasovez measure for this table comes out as 0.8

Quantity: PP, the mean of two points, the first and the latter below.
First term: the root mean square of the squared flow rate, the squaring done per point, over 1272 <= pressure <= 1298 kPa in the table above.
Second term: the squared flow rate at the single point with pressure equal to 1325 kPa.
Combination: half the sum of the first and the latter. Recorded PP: 2.6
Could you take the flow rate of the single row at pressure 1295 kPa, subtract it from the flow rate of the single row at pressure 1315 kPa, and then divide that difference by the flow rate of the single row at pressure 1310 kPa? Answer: -0.38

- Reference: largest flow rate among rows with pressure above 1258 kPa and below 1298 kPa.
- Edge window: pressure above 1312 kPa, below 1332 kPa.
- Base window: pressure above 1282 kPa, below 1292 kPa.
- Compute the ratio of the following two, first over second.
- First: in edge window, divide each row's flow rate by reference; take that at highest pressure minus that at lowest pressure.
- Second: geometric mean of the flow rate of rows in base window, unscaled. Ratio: 0.1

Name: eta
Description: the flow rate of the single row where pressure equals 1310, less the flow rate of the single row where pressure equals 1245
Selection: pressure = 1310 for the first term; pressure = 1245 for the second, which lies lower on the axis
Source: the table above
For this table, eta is -0.7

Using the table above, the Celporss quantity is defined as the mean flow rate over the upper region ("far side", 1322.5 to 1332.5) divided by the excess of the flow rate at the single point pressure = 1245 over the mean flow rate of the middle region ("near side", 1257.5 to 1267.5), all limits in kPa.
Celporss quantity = 26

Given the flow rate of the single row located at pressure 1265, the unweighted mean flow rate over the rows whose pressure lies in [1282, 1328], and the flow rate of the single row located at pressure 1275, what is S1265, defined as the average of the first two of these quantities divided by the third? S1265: 0.82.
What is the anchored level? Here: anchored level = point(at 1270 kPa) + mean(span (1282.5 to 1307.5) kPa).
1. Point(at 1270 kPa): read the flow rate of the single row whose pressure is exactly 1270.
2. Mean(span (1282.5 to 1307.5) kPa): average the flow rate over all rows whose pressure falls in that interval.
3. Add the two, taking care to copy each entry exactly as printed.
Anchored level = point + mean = 3.90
